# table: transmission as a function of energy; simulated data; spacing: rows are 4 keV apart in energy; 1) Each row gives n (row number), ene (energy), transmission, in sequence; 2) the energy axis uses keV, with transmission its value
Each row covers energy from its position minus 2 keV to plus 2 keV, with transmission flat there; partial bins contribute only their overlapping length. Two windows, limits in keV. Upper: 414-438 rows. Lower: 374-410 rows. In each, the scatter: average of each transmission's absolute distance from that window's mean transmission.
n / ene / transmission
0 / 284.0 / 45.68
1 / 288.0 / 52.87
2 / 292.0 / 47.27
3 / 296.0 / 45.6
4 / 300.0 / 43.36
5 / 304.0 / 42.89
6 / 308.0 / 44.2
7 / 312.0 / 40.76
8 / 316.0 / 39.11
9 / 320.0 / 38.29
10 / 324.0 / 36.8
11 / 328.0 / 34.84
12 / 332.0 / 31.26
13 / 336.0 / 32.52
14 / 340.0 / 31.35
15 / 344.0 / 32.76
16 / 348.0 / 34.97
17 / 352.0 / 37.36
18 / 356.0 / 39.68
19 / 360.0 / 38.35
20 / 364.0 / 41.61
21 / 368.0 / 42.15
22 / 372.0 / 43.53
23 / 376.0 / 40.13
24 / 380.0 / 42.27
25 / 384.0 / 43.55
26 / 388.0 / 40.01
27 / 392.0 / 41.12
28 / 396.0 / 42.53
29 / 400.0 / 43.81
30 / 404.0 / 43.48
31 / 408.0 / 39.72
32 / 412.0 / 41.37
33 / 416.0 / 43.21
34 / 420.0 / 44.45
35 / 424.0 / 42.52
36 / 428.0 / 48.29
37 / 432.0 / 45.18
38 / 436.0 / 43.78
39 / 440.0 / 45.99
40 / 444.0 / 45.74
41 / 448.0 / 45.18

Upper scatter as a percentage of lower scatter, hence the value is 101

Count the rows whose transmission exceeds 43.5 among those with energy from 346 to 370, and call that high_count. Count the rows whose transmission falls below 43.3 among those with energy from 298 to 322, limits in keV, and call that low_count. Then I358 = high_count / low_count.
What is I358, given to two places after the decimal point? 0.00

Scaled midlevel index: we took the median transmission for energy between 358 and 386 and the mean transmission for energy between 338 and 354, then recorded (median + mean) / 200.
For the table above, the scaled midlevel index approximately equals 0.38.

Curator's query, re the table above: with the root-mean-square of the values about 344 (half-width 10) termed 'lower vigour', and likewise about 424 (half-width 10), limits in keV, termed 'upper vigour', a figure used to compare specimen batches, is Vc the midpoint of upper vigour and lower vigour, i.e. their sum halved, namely 39.3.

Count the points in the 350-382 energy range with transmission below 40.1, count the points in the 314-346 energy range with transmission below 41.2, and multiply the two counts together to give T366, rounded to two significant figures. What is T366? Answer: 24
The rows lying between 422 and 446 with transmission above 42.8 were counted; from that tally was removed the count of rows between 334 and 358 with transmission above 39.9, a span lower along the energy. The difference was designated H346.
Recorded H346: 5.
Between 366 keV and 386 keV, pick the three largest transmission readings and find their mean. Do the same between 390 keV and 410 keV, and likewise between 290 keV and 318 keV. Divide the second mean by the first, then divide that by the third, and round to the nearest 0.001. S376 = 0.022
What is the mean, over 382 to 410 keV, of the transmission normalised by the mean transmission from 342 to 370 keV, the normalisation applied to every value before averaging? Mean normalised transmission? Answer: 1.10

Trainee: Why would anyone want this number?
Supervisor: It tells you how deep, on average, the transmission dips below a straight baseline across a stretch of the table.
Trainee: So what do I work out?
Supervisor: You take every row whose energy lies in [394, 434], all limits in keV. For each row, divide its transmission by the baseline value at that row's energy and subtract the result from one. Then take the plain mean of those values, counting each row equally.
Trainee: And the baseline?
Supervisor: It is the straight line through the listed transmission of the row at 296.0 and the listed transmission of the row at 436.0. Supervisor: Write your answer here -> 0.01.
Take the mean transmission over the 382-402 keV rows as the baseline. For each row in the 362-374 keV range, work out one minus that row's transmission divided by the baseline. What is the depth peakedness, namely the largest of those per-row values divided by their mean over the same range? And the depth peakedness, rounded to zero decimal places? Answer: -3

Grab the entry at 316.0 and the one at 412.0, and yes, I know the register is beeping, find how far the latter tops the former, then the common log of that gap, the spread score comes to 0.35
